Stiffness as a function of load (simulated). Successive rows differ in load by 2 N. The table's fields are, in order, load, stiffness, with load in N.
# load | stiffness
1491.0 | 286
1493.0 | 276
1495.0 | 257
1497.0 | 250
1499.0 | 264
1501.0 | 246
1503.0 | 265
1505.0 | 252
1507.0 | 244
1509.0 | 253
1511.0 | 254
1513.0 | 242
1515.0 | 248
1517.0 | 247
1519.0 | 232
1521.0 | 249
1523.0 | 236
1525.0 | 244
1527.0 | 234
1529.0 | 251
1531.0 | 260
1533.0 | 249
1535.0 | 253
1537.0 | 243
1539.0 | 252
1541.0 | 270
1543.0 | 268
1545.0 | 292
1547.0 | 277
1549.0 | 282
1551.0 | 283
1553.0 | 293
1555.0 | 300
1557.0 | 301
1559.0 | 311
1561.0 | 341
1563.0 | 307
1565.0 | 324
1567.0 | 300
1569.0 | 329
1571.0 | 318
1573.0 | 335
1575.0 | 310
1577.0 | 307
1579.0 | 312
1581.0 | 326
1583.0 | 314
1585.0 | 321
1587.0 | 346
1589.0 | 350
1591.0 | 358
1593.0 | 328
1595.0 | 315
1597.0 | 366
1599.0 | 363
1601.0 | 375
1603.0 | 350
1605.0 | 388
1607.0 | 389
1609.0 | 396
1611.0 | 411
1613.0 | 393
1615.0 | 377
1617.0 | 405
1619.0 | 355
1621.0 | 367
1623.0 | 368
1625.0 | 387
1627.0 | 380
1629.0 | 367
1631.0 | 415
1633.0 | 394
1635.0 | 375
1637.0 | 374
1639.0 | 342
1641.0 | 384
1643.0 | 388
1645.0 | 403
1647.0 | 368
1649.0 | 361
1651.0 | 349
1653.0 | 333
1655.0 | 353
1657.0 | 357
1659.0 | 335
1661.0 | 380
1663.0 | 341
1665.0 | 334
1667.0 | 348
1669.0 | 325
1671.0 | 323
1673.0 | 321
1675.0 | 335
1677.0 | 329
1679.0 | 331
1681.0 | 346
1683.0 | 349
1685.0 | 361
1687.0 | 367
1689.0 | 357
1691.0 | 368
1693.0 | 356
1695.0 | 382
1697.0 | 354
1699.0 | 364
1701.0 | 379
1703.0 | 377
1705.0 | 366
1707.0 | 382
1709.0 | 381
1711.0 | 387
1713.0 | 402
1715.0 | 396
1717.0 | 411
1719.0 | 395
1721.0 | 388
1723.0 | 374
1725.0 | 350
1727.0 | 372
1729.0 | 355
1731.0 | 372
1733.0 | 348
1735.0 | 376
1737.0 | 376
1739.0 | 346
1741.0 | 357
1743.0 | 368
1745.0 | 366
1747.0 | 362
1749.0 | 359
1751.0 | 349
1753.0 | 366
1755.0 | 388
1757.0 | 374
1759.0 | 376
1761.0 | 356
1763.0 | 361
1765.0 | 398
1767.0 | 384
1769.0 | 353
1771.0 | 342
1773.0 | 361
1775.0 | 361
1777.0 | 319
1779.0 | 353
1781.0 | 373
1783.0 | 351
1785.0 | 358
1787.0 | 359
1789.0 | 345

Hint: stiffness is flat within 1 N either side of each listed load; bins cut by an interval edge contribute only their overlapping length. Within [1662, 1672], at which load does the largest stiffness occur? 1667.0 N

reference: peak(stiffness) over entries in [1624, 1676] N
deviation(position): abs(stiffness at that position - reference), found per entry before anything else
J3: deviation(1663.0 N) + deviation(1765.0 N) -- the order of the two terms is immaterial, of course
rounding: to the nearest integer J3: 91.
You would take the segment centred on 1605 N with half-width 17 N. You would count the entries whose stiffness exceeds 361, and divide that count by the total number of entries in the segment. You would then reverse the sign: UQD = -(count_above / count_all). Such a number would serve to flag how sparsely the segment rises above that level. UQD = -0.6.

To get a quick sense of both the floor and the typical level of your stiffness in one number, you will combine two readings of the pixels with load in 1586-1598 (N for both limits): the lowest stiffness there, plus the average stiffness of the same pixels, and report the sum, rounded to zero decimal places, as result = 659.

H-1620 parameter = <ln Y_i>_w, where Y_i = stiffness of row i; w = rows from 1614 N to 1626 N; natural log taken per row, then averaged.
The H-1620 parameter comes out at 5.93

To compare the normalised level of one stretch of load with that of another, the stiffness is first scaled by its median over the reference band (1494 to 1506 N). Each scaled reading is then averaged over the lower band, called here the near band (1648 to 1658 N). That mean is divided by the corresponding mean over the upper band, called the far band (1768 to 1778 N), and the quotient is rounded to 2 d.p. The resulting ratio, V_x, 1.01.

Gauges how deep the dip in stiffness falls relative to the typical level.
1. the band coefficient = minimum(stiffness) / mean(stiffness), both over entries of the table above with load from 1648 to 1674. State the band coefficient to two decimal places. 0.94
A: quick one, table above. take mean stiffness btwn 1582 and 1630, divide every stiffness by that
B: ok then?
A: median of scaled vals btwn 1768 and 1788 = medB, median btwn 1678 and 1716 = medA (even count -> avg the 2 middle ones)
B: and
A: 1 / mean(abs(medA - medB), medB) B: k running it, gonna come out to 1.99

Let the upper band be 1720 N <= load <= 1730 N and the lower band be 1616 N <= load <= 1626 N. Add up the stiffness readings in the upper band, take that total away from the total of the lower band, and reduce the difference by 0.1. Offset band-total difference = 43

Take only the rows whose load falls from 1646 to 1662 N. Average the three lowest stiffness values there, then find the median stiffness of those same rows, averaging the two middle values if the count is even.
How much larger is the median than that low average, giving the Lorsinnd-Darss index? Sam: 16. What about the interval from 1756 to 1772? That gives 17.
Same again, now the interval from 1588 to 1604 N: 23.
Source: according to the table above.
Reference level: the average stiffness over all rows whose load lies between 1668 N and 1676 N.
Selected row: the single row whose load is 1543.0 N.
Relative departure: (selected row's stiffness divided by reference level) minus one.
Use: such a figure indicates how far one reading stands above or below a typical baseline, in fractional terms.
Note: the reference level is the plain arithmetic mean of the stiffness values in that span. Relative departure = -0.18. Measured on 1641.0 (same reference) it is 0.18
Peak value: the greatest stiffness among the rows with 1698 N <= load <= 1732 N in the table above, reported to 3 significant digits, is 411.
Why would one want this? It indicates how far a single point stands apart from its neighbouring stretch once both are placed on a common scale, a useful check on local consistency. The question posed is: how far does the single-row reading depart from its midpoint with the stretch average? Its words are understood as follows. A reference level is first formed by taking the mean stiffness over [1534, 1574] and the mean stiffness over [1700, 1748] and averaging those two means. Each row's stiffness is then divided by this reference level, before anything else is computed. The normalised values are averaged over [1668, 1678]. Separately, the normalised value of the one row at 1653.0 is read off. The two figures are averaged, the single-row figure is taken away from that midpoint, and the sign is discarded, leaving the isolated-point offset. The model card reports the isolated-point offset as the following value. 0.010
